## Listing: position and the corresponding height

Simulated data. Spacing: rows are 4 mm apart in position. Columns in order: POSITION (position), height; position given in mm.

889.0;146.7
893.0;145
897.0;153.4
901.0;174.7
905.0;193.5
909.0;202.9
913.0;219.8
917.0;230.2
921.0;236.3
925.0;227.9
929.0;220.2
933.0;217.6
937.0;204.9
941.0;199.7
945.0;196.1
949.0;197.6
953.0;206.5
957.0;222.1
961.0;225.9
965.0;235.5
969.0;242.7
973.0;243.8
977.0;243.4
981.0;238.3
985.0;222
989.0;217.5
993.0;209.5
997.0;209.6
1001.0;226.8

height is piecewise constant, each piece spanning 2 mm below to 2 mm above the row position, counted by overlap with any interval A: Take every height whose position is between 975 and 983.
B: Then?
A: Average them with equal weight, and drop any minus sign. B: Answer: 241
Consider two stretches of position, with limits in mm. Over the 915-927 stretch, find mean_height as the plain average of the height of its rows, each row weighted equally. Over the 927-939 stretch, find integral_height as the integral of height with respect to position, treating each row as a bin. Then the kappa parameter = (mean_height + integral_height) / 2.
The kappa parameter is 1401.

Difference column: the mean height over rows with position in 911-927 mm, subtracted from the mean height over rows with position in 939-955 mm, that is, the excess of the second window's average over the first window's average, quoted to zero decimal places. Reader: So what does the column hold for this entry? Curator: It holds -29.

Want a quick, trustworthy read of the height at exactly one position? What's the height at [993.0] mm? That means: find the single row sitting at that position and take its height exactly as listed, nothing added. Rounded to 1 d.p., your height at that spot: 209.5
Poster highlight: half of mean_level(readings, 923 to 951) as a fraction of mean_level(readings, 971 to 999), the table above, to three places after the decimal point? 0.462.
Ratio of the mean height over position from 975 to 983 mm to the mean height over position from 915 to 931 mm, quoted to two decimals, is 1.05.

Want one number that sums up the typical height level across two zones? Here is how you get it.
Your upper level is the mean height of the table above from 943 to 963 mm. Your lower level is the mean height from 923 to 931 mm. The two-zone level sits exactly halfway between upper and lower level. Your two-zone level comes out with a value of 217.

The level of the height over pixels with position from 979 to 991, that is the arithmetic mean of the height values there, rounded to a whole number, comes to 226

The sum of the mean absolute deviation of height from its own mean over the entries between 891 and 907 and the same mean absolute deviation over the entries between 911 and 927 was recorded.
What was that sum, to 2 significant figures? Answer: 22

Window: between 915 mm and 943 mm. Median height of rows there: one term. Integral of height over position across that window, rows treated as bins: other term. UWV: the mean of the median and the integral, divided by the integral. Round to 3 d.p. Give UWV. 0.518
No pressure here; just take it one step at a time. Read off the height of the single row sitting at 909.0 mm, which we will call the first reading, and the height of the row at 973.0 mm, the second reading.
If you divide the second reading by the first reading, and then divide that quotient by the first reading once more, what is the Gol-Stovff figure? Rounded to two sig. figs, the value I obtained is 0.0059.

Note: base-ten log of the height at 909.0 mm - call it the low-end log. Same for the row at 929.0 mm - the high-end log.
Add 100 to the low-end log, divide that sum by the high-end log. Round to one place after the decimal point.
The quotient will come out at 43.7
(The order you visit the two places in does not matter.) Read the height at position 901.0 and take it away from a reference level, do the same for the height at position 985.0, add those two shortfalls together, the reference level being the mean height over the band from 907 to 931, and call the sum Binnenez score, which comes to 49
